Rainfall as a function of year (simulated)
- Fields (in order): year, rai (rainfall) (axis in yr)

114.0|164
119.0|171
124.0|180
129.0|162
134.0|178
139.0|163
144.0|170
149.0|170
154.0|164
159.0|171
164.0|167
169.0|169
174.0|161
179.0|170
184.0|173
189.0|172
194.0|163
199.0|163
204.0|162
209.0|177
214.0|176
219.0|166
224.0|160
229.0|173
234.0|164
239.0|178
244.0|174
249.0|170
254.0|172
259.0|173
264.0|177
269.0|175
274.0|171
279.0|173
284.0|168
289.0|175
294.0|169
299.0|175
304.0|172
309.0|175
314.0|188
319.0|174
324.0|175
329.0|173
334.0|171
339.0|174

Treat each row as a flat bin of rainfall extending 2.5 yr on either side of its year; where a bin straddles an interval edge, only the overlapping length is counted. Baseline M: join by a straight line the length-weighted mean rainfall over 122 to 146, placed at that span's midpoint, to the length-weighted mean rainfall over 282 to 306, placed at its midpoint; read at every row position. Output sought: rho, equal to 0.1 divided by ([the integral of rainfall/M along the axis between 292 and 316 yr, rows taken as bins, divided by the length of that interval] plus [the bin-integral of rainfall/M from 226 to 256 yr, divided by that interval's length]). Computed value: 0.0494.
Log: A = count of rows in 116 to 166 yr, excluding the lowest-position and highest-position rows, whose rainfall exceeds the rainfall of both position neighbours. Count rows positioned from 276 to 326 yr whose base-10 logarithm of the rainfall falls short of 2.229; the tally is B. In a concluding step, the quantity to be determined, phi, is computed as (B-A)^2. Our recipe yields 1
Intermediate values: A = 3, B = 2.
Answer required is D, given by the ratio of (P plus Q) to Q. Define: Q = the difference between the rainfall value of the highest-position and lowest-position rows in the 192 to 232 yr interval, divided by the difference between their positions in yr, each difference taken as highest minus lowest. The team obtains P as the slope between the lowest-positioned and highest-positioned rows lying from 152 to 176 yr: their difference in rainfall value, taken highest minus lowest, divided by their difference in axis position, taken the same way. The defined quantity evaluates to 0.5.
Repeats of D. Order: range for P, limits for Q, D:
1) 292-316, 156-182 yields -18.0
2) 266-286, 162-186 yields -0.6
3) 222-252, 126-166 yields 3.8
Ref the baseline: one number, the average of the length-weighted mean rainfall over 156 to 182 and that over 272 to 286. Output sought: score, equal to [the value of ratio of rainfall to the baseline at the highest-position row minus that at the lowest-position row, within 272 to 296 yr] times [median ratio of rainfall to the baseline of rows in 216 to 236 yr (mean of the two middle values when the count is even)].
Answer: -0.01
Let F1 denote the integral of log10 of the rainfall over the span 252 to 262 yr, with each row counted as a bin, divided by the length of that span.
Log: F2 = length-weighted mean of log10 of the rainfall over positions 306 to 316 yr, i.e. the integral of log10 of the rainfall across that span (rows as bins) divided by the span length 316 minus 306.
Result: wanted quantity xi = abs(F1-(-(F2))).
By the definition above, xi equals 4.49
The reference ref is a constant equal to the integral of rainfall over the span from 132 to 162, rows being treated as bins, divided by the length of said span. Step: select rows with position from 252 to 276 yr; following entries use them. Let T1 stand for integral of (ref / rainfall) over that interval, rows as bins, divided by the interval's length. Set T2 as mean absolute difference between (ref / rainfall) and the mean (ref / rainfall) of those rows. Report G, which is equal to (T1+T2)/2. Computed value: 0.492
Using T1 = 0.97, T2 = 0.011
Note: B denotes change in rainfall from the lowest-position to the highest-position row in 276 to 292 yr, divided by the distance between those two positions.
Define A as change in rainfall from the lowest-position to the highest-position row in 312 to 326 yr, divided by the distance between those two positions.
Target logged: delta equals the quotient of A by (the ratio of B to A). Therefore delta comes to 8.45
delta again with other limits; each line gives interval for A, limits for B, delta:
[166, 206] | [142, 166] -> -0.27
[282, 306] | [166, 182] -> 0.40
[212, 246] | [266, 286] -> -0.01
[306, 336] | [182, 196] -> -0.03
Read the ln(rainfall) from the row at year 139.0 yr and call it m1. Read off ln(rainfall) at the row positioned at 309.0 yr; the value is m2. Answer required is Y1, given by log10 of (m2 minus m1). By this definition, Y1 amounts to -1.15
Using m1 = 5.09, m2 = 5.16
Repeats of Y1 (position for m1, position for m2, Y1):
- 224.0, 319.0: -1.08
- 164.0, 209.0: -1.24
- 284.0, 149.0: -1.93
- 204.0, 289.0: -1.11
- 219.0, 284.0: -1.92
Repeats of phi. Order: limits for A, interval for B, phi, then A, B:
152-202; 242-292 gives 4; 3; 1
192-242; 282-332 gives 0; 2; 2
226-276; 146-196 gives 9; 2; 5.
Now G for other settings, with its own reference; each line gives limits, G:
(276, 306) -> 0.499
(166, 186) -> 0.515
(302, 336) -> 0.492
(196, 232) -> 0.522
